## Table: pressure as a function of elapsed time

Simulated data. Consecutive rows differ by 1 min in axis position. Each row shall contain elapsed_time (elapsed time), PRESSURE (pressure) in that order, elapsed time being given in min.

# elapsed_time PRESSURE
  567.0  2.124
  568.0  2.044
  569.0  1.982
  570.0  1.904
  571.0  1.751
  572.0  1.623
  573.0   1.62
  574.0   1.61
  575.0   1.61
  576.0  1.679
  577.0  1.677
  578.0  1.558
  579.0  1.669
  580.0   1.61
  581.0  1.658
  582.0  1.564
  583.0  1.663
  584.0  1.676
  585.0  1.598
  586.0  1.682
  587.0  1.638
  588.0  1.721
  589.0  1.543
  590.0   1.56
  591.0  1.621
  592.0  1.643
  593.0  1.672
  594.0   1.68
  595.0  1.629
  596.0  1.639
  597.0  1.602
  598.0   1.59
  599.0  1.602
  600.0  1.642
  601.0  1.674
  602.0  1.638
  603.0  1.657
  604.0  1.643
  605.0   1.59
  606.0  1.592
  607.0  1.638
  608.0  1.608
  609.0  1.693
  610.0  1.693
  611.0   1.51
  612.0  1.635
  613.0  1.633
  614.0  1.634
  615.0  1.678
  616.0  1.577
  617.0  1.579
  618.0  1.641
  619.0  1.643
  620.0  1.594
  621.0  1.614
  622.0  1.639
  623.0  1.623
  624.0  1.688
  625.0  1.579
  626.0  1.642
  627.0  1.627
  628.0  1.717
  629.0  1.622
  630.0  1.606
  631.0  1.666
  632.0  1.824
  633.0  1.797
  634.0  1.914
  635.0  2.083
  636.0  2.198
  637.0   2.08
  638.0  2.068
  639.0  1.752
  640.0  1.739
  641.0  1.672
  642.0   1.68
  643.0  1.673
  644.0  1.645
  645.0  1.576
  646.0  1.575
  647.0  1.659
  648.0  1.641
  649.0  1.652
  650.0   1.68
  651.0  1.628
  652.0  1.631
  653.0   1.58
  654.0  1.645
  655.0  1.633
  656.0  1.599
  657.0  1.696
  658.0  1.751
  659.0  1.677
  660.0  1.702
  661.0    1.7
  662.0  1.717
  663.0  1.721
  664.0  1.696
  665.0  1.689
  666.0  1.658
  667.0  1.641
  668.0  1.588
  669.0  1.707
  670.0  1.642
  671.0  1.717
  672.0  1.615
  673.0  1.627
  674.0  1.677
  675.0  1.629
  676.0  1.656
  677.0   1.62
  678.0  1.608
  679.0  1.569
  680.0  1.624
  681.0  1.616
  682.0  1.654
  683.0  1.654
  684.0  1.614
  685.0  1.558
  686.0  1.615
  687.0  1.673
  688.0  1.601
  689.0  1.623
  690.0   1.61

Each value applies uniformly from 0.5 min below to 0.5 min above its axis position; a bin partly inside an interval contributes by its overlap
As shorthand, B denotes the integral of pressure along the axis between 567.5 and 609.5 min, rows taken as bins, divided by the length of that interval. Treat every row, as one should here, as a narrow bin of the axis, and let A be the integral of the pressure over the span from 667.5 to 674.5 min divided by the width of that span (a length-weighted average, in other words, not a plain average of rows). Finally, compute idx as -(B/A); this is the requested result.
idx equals -1.00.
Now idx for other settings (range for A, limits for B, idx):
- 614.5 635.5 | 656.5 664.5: -1.01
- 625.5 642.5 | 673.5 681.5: -0.90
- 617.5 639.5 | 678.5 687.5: -0.92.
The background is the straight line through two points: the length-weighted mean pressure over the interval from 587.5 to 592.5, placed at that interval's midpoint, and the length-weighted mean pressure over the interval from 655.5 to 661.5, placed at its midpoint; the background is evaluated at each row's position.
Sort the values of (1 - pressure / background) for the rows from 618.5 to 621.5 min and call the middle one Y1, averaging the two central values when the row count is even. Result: 0.021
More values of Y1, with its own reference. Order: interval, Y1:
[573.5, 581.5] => -0.018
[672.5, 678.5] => 0.044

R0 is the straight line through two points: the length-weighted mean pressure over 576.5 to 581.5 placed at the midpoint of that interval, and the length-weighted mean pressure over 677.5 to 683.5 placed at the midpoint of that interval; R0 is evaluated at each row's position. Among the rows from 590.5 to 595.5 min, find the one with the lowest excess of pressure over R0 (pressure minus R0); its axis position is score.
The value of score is 591.0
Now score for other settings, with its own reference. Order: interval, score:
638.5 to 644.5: 644.0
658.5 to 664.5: 659.0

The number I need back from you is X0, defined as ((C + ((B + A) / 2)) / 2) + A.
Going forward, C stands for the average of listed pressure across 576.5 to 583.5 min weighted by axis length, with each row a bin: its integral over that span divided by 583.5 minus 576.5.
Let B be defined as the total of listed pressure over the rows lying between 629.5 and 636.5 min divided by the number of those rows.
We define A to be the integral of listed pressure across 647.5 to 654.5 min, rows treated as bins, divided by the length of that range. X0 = 3.33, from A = 1.64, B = 1.870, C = 1.63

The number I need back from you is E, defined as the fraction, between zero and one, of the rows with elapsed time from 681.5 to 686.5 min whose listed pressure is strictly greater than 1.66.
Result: 0.00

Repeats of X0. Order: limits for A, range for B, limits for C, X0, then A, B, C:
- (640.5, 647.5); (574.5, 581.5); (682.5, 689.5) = 3.27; 1.64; 1.637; 1.62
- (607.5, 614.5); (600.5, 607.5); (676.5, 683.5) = 3.26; 1.63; 1.633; 1.62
